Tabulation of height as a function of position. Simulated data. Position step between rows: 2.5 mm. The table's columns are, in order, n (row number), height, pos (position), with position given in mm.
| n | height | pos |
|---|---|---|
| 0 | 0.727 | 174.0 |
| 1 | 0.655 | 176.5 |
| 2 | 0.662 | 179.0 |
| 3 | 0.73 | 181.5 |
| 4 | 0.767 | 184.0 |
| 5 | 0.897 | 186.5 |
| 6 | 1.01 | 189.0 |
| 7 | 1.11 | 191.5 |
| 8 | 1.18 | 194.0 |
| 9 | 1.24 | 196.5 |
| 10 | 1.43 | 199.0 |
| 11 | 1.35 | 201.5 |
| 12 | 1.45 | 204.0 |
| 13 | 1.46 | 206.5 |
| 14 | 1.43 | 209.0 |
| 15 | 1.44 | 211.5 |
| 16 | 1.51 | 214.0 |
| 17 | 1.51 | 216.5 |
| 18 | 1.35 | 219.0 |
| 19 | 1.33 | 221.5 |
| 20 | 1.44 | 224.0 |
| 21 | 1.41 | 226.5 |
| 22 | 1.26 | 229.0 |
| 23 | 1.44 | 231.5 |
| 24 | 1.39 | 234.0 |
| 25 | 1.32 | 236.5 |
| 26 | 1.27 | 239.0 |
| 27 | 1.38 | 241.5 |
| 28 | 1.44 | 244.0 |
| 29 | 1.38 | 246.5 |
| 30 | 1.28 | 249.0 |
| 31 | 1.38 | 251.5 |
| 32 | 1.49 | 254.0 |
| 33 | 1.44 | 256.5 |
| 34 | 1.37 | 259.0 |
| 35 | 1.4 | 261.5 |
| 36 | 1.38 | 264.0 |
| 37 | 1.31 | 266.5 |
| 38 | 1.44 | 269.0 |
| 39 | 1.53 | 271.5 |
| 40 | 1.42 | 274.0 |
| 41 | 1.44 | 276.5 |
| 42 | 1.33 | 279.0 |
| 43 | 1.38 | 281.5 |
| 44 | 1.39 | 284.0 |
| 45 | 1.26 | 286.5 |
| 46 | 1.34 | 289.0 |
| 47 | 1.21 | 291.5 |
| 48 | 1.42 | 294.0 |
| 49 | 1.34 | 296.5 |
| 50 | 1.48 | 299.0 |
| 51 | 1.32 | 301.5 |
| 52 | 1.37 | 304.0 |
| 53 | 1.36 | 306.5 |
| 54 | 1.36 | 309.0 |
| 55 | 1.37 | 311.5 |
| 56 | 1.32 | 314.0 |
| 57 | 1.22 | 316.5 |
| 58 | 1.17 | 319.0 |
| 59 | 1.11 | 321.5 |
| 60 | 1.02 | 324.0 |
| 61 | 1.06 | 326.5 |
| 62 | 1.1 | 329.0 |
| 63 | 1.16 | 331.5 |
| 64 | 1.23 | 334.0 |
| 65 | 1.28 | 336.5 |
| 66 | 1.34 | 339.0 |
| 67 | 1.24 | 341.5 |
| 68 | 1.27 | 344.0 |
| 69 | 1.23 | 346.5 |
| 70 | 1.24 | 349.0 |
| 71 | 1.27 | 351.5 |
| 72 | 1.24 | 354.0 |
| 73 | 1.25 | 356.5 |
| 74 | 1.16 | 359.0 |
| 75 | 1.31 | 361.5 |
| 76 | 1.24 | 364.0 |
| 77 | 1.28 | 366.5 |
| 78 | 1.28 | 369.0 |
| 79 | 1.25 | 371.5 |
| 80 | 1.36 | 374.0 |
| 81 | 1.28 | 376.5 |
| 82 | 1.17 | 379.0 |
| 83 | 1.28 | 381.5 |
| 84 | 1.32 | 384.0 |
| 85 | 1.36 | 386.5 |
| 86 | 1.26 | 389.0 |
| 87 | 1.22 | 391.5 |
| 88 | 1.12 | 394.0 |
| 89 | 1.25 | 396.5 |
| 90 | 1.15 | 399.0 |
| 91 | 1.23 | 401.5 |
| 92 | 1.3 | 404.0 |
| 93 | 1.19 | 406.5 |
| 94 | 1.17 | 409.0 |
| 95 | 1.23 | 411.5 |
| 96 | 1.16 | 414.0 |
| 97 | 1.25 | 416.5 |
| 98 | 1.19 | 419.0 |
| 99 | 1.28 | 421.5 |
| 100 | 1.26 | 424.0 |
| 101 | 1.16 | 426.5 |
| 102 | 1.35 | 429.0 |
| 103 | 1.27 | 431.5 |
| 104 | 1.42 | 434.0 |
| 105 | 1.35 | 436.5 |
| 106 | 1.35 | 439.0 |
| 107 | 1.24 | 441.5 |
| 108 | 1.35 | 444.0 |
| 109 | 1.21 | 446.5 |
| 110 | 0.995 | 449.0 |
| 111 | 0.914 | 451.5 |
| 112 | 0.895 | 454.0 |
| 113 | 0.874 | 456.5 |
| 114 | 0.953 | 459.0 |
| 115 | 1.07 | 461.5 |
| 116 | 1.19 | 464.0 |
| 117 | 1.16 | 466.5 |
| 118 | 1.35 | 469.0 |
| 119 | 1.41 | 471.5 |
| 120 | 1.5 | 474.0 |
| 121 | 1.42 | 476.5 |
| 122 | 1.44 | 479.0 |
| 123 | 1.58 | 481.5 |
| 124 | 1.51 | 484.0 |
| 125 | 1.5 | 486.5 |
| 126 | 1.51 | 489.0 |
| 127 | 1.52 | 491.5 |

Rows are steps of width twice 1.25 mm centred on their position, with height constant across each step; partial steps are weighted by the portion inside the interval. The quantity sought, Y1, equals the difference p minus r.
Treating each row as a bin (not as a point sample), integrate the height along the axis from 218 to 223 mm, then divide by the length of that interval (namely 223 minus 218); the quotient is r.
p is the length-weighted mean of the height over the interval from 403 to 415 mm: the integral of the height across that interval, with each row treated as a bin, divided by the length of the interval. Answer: -0.14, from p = 1.21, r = 1.34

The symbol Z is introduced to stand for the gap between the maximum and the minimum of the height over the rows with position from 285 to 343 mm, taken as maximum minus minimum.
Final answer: 0.46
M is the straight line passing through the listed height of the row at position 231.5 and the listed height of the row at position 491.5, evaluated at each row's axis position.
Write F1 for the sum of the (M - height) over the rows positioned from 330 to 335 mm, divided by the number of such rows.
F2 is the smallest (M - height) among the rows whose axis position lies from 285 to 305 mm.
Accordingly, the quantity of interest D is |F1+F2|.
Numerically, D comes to 0.26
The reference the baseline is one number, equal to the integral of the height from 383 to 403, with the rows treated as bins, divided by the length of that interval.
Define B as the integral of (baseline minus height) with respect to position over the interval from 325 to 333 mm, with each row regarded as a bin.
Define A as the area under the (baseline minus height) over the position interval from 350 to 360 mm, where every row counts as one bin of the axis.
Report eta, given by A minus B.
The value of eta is -1.0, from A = 0.1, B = 1.0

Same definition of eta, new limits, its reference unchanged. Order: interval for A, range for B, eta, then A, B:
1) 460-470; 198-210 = 2.8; 0.6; -2.2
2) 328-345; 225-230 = 0.6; 0.1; -0.5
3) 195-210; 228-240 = -1.1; -2.3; -1.2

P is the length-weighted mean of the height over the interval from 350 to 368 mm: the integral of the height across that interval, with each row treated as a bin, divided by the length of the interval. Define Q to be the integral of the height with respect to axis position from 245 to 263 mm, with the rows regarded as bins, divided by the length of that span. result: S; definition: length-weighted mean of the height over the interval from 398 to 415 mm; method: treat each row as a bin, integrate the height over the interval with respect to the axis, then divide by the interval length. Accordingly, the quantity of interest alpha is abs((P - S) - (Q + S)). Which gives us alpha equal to 2.55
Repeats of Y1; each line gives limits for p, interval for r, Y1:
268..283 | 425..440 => 0.11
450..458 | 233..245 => -0.46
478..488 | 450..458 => 0.61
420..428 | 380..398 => -0.02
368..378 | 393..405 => 0.08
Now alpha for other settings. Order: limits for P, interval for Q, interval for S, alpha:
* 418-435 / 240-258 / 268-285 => 2.96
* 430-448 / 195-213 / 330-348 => 2.59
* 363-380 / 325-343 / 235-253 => 2.64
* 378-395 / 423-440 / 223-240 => 2.78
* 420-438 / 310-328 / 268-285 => 2.72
